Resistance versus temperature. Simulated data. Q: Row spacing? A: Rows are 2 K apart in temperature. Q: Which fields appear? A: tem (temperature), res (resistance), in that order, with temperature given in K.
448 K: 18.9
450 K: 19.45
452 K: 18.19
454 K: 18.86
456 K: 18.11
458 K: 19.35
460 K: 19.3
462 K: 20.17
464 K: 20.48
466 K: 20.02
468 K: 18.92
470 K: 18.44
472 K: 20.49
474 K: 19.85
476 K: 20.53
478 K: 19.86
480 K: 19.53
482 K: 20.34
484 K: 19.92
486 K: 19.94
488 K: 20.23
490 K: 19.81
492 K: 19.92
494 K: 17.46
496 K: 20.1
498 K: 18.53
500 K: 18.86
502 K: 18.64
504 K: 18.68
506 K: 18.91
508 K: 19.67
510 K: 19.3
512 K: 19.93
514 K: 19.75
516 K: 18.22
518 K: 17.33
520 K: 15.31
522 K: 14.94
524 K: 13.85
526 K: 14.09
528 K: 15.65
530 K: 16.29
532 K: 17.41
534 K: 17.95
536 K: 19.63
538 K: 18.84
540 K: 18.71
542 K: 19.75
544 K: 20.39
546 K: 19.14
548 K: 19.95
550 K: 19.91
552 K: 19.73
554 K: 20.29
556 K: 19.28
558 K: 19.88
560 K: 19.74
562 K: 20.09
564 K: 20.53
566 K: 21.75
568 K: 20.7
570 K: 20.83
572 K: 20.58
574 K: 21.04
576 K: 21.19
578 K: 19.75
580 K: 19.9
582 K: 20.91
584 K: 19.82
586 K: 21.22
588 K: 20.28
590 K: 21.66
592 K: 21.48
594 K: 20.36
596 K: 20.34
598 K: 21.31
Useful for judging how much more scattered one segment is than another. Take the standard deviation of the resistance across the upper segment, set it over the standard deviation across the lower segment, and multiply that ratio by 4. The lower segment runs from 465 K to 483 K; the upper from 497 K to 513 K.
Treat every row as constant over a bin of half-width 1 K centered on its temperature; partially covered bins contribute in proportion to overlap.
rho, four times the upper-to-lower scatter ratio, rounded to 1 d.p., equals 2.9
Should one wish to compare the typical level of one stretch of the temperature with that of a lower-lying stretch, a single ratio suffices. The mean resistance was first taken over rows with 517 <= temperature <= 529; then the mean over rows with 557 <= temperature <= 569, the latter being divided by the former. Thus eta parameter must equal 1.35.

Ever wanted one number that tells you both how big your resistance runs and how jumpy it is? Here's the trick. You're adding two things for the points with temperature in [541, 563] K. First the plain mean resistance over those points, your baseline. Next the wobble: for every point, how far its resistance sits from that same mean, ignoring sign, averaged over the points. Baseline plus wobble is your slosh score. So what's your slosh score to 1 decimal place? 20.1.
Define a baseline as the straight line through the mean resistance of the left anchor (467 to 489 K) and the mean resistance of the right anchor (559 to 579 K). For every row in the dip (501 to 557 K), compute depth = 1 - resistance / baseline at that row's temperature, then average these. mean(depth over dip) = 0.099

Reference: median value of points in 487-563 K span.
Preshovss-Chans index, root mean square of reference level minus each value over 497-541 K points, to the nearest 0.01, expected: 2.35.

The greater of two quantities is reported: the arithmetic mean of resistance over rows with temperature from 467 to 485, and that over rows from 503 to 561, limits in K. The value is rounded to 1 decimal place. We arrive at 19.8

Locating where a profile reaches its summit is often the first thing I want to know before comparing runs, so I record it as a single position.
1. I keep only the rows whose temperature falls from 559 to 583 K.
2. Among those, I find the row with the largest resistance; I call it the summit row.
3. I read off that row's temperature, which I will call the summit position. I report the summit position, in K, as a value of 566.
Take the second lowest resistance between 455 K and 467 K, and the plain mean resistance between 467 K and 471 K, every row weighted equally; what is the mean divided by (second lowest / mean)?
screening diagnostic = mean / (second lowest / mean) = 18.1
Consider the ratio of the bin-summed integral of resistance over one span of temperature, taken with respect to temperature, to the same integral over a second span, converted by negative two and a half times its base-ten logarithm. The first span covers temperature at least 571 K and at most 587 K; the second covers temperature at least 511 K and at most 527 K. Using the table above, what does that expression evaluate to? -0.23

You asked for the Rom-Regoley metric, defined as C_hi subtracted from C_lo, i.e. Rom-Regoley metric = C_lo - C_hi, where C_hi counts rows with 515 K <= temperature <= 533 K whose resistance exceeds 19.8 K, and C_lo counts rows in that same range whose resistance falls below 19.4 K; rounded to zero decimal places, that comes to 9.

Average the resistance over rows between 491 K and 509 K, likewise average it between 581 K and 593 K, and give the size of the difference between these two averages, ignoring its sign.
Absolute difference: 1.9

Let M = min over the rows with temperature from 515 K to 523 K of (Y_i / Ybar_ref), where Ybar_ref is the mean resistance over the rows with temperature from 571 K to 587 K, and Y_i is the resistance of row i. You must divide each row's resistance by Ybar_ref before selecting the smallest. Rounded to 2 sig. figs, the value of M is 0.73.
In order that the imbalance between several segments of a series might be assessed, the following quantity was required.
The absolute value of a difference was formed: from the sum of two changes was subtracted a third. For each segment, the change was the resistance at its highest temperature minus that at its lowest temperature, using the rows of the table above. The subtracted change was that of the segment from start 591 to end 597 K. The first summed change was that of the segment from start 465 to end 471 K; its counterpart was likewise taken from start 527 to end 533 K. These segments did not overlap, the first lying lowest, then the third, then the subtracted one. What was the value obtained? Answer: 1.3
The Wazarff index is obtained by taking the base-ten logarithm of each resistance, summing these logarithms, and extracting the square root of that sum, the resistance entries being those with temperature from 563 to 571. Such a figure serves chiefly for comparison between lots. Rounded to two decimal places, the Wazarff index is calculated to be 2.30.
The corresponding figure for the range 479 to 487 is 2.28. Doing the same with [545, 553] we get 2.28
